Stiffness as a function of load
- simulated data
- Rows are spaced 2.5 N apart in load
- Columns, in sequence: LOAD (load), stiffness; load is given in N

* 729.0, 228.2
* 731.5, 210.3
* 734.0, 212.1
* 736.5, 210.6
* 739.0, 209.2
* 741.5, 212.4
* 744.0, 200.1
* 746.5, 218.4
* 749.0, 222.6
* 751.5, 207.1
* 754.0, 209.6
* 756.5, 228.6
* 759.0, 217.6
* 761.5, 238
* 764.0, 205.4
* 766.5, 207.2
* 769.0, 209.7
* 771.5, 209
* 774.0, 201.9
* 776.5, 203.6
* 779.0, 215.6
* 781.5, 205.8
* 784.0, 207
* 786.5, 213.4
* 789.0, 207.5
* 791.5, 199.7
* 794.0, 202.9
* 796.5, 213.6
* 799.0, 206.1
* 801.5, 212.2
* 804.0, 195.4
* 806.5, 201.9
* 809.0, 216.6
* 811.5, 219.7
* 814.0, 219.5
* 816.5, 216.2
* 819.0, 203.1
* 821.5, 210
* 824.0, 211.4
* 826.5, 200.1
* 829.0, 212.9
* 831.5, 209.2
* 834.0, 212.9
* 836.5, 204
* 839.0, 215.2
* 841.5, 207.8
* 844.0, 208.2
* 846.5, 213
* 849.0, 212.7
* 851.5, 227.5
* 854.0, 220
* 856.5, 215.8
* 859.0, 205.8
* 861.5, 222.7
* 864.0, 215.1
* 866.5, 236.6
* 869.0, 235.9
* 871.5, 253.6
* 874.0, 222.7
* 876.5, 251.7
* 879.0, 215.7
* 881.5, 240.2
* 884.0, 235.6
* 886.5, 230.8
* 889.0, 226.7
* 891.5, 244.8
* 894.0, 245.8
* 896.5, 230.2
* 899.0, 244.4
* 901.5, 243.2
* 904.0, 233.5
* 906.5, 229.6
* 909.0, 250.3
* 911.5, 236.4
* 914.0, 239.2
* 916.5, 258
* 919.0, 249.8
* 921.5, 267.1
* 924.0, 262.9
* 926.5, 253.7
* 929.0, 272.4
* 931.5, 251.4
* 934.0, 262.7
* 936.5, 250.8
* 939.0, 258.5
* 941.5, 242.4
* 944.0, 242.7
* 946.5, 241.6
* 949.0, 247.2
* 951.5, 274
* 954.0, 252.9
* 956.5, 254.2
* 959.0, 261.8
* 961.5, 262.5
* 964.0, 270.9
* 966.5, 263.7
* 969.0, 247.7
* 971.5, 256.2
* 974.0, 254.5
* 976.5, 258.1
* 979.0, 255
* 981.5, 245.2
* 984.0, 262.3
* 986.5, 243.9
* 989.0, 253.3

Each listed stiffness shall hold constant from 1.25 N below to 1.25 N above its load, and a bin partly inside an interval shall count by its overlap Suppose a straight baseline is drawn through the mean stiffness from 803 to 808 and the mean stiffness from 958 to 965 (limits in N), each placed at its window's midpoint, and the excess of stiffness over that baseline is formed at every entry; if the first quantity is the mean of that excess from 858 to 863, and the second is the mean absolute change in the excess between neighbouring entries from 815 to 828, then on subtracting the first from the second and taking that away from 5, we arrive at -11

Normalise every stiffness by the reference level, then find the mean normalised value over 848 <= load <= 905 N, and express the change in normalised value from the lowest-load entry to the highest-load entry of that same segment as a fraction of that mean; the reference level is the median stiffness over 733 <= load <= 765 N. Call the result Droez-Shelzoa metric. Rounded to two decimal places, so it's 0.09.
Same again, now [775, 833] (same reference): 0.03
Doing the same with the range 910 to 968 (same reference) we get 0.11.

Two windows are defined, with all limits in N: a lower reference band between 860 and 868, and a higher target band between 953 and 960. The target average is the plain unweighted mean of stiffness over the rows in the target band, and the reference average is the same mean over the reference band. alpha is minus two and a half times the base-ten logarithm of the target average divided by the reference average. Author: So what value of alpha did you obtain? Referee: -0.14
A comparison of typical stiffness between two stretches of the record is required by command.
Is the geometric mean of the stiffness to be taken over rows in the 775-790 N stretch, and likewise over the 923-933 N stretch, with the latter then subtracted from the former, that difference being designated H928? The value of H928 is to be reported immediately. -51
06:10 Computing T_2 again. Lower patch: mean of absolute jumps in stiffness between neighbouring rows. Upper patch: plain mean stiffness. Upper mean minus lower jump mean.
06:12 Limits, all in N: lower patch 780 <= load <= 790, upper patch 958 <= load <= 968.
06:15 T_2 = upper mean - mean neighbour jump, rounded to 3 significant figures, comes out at 260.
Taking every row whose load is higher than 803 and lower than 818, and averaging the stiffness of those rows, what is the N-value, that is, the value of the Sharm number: 212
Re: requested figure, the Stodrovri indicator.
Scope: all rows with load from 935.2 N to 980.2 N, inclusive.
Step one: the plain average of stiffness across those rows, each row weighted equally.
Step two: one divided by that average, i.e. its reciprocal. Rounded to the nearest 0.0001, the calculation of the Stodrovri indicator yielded 0.0039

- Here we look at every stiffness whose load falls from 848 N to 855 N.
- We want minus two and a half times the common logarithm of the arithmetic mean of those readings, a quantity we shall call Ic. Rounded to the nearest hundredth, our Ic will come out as -5.86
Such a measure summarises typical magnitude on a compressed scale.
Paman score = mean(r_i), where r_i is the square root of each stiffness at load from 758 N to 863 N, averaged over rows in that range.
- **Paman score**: 14.5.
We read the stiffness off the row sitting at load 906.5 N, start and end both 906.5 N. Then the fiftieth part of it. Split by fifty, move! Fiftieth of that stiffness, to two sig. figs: 4.6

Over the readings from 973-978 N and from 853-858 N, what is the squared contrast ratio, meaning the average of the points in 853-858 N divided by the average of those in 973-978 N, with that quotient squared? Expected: 0.72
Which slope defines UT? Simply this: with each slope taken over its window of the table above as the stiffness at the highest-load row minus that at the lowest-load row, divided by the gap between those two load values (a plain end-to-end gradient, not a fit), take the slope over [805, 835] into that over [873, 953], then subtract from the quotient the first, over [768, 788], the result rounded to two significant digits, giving 1.4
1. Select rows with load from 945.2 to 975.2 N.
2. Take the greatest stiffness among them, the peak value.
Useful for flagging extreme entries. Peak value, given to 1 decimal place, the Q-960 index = 274.0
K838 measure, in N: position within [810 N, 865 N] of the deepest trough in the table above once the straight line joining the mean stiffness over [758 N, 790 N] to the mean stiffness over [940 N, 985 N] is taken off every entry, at 859.0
